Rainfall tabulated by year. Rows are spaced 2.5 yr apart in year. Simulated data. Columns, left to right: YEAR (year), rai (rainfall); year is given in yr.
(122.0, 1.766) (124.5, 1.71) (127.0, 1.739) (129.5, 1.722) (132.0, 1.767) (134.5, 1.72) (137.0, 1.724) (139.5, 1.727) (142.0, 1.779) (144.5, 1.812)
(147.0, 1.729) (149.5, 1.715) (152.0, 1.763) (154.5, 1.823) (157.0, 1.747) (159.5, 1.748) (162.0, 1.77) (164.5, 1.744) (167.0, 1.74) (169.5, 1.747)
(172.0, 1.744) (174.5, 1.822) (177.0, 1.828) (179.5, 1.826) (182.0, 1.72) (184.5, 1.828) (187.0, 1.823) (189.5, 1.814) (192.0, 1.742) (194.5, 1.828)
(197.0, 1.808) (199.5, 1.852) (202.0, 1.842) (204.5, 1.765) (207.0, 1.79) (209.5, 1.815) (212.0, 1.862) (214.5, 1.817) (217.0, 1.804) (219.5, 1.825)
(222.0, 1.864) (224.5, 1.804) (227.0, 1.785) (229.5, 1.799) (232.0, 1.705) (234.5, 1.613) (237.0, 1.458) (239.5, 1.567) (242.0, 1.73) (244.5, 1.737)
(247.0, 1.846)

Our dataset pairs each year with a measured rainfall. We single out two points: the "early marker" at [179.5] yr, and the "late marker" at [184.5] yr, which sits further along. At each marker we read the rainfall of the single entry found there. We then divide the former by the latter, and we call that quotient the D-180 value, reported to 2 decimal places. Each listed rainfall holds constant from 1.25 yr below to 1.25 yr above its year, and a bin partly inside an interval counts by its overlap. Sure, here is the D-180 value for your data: 1.00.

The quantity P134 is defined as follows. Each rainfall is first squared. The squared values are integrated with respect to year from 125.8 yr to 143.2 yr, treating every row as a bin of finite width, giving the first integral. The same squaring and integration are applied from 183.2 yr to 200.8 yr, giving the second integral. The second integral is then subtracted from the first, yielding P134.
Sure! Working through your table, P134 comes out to -5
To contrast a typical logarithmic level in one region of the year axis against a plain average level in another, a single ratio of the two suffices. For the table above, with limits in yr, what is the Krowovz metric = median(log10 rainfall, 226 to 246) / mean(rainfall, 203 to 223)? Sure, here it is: 0.129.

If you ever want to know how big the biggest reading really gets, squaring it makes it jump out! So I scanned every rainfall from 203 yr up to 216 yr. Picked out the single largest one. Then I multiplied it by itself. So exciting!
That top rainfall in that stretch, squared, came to 3.47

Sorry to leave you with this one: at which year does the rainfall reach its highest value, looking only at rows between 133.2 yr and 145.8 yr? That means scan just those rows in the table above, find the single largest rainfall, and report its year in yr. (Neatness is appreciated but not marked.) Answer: 144.5 yr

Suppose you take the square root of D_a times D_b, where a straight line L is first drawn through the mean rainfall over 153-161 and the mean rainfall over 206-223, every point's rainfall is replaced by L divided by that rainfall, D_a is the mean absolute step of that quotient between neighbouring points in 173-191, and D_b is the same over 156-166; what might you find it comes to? 0.0147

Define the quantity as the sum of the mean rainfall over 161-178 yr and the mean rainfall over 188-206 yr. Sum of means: 3.58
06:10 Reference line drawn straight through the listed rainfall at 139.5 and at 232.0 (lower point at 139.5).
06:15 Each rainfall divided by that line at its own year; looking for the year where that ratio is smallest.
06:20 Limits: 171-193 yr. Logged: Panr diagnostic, 182.0 yr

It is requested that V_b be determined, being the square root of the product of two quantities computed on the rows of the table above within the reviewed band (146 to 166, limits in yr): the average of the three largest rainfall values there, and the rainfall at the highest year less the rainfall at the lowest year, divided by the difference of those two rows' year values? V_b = 0.039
